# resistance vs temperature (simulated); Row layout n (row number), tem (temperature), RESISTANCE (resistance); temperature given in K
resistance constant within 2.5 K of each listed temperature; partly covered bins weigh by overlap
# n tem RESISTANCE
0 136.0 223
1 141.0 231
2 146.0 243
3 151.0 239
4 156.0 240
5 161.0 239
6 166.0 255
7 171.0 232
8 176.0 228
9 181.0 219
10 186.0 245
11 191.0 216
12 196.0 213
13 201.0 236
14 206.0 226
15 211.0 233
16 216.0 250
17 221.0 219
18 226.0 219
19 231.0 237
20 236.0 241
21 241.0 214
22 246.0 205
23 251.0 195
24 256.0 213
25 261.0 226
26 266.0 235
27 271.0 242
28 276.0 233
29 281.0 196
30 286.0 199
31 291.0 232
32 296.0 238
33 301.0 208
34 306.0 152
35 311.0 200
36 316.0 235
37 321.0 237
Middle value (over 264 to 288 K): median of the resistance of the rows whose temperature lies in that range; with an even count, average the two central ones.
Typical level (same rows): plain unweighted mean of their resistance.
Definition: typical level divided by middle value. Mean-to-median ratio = 0.95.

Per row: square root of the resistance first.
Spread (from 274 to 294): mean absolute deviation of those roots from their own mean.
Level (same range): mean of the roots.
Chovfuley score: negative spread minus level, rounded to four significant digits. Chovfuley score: -15.25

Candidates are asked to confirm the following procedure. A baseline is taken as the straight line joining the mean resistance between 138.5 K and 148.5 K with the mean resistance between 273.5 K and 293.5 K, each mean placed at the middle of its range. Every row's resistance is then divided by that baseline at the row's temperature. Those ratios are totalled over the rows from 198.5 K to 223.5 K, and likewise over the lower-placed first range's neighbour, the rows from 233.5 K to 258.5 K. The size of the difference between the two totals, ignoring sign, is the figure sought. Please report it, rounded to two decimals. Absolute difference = 0.31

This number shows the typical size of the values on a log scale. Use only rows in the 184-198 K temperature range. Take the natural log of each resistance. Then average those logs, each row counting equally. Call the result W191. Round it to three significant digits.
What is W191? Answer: 5.41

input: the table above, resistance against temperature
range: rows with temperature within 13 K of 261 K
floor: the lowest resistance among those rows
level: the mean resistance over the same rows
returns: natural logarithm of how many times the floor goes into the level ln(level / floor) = 0.13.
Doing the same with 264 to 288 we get 0.12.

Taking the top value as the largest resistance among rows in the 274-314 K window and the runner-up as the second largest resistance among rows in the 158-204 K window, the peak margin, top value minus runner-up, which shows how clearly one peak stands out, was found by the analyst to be -7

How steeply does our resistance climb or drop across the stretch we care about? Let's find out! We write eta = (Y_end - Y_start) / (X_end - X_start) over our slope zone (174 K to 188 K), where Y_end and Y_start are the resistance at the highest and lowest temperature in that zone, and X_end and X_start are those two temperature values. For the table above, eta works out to 1.7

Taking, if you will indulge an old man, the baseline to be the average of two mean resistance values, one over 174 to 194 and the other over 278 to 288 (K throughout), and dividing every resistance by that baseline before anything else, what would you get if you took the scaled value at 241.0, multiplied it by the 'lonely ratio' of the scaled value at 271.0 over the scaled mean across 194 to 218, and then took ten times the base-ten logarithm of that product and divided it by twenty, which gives 0.011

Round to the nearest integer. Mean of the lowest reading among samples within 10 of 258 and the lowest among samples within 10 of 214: 207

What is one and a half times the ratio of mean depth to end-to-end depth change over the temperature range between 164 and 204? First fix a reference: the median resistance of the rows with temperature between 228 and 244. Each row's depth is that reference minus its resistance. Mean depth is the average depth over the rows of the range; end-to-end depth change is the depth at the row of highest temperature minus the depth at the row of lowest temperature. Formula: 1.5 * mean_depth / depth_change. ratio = 0.5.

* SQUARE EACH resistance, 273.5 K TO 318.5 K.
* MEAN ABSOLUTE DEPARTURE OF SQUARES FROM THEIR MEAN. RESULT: 8947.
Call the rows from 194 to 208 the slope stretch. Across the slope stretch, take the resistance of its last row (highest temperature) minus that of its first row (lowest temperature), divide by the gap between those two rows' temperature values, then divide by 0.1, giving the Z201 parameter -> 13.0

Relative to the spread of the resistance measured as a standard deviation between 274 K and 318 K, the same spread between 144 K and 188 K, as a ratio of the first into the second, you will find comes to 0.4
